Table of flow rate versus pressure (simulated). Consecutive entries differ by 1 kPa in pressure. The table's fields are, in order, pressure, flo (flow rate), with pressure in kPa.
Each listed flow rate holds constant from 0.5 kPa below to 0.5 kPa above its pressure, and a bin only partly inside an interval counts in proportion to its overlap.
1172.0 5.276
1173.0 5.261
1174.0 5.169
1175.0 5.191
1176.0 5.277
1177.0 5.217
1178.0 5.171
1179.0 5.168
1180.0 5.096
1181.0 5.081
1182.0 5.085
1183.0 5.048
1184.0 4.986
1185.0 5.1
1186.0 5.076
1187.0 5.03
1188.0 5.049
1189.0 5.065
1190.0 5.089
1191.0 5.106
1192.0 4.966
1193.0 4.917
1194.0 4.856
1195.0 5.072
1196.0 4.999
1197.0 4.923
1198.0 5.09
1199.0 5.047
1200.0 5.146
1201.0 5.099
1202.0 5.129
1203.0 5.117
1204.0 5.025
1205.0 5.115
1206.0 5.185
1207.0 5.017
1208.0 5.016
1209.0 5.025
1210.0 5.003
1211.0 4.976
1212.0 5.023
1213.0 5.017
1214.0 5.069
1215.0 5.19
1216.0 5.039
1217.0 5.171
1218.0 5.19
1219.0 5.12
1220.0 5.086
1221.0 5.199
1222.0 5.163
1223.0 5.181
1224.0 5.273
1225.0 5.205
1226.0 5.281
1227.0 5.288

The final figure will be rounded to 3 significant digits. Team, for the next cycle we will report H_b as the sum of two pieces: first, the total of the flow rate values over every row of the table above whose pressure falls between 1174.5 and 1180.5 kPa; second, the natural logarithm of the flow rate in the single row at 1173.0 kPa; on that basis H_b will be 32.8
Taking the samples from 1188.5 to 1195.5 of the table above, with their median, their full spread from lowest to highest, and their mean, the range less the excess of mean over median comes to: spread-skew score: 0.30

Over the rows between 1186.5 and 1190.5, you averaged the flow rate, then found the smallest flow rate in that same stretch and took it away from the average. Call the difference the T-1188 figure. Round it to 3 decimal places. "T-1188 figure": 0.028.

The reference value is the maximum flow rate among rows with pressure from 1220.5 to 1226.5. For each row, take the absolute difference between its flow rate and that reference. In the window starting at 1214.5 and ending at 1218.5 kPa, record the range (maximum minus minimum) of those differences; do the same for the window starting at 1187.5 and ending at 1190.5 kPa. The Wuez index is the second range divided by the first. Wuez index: 0.3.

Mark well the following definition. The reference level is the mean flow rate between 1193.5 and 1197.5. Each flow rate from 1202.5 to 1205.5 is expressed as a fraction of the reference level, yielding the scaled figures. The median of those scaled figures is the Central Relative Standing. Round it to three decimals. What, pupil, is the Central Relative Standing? 1.031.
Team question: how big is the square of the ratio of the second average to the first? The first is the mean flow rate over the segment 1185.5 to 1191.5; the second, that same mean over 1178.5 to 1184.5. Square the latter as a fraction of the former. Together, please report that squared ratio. 1.00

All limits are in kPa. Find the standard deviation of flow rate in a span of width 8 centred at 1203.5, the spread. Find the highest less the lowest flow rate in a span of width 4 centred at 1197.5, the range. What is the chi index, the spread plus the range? 0.22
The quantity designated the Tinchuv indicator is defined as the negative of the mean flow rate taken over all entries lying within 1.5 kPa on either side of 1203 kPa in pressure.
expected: -5.09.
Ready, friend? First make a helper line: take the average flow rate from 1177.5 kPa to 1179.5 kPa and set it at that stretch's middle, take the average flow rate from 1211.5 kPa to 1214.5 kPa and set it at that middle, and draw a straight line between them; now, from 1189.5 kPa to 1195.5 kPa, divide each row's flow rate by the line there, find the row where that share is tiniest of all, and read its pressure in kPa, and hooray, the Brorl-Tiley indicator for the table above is 1194.0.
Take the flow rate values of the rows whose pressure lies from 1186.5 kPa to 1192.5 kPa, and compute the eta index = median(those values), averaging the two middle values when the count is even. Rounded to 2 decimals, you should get 5.06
